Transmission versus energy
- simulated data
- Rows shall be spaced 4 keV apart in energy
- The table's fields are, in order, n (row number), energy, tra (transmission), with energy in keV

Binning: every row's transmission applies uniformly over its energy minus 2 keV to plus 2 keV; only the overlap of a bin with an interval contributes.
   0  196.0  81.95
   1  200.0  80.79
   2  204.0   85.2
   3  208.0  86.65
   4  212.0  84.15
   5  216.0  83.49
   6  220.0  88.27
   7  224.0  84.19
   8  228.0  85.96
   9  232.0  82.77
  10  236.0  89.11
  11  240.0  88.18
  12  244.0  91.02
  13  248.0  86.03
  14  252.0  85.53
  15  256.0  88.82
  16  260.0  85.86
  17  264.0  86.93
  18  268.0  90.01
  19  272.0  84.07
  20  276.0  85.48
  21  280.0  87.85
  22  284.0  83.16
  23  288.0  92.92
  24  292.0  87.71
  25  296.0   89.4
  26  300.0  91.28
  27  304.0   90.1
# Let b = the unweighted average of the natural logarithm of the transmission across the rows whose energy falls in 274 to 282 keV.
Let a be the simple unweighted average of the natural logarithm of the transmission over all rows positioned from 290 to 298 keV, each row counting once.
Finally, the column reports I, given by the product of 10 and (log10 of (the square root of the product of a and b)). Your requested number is 6.51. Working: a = 4.48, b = 4.46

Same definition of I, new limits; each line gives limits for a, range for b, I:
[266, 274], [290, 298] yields 6.51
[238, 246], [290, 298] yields 6.52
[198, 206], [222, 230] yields 6.46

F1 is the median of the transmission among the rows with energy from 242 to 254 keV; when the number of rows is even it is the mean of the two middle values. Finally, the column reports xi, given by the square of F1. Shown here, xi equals 7401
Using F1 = 86.0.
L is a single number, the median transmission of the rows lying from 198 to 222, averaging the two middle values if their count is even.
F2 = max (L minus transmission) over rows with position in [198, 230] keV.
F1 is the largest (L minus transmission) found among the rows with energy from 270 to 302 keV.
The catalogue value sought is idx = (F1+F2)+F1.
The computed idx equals 7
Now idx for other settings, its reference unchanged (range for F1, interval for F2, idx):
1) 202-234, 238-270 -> 3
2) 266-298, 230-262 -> 5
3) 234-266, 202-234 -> 0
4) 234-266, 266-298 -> 0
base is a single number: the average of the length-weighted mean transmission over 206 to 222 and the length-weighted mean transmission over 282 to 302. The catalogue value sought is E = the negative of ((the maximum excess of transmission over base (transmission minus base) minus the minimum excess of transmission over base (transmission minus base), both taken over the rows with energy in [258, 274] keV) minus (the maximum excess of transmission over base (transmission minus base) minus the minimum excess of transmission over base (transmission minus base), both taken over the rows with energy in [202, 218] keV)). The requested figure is -3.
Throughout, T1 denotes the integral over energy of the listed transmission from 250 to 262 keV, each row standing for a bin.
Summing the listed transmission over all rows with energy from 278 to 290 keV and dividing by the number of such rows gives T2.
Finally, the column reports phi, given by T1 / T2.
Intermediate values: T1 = 1041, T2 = 88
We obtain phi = 11.8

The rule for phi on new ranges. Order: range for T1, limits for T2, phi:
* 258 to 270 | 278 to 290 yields 11.9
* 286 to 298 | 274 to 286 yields 12.6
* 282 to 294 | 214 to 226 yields 12.4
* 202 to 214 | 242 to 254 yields 11.7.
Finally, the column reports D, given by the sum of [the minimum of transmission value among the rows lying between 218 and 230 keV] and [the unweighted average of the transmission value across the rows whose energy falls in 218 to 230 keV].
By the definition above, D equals 170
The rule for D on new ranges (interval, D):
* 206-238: 168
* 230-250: 170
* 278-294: 171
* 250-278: 171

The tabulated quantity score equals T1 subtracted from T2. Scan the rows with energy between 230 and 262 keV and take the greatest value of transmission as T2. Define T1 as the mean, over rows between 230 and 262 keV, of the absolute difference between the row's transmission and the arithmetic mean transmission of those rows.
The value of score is 88.9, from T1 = 2.12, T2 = 91.02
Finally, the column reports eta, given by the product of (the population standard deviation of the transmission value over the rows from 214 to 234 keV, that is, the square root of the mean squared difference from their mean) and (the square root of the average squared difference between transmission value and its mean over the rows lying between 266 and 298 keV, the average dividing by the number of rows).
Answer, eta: 6.0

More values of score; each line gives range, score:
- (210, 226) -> 86.6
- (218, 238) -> 87.0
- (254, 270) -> 88.5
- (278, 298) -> 90.6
